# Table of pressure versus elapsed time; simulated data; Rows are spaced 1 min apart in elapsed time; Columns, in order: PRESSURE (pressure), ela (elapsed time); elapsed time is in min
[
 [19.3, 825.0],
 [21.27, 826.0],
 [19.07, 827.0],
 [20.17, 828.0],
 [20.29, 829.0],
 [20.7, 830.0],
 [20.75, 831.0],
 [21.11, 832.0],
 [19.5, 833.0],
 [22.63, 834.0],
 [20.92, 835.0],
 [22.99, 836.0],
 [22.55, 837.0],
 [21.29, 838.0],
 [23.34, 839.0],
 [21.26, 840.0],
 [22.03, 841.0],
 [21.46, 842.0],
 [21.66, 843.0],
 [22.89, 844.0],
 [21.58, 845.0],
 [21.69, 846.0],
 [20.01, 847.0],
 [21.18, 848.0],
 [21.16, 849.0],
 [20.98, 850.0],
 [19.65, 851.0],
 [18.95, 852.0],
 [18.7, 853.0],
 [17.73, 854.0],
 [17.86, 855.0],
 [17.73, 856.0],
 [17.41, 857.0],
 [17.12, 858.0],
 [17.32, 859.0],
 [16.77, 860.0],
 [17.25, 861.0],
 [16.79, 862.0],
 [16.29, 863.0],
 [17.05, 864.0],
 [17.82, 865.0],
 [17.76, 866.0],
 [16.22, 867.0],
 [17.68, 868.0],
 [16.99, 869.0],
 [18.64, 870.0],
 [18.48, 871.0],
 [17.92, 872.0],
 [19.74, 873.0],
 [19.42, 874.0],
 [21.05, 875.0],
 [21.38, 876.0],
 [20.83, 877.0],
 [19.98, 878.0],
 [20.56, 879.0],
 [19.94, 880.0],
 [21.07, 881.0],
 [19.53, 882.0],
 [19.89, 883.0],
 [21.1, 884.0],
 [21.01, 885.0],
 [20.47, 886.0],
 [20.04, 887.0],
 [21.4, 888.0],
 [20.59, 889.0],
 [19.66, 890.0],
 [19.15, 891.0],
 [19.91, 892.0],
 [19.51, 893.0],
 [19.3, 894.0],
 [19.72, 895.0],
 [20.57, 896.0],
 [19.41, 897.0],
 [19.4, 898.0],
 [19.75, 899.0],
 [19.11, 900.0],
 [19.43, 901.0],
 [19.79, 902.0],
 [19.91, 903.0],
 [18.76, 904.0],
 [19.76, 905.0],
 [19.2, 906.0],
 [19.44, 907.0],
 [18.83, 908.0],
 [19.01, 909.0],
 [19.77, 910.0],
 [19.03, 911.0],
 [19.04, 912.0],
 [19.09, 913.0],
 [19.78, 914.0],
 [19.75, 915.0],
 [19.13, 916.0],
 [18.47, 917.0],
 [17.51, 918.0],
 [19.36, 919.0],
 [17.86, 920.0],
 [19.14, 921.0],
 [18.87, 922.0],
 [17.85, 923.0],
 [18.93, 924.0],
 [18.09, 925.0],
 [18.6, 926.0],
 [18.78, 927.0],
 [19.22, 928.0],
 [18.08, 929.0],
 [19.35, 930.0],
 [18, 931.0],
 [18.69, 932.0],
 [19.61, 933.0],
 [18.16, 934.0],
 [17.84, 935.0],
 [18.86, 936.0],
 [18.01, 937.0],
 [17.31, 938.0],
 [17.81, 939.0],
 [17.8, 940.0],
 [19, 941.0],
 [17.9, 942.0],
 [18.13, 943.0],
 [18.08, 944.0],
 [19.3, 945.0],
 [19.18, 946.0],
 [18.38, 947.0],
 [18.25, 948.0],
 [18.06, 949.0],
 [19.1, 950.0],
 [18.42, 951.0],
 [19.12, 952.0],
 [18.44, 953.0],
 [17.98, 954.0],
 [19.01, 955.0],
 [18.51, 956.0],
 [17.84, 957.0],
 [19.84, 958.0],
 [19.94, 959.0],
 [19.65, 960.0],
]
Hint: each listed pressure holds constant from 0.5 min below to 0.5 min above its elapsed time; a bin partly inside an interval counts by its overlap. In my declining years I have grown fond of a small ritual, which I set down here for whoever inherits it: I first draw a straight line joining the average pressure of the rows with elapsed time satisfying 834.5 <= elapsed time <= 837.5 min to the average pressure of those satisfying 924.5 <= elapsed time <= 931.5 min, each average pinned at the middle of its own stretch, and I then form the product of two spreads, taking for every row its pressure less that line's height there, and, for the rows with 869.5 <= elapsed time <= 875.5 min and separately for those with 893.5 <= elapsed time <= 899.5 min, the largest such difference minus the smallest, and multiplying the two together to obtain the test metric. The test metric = 4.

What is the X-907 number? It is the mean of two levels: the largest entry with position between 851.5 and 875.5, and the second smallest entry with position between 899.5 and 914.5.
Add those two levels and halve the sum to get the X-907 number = 19.9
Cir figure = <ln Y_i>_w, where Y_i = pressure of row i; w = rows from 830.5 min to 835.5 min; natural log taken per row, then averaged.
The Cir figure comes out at 3.04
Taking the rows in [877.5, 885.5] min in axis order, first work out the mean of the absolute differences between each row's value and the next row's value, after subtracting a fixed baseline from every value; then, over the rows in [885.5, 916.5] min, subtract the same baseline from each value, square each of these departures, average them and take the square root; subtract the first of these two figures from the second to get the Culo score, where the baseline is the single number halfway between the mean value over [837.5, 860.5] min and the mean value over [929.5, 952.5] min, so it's -0.10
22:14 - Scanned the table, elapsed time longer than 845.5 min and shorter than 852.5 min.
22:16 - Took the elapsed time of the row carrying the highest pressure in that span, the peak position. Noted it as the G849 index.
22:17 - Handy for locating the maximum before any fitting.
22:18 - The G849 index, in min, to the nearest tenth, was 846.0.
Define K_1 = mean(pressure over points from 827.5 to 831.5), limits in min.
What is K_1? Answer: 20.5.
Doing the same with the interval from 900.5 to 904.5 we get 19.5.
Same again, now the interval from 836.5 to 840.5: 22.1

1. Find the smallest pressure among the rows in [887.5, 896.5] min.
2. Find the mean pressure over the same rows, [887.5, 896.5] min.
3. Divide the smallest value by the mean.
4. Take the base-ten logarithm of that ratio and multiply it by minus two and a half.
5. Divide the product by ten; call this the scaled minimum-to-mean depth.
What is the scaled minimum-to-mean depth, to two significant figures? 0.0046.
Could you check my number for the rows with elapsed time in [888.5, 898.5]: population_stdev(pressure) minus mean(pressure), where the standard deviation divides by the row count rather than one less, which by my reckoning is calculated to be -19.2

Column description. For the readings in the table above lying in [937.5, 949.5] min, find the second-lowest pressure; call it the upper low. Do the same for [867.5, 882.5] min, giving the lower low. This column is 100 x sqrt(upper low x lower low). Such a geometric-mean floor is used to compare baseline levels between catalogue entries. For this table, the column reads 1774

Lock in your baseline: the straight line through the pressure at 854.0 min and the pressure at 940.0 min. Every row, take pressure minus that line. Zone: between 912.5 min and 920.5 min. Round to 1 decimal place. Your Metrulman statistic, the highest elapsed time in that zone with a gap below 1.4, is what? 920.0 min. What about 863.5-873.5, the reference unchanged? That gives 872.0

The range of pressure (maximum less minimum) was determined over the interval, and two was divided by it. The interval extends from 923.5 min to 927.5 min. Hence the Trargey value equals 2.4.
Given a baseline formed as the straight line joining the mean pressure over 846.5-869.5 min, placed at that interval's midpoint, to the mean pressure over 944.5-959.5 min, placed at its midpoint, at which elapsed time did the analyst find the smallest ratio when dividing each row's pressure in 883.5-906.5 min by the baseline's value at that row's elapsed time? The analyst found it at 904.0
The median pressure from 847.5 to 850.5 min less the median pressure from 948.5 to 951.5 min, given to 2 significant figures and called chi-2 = 2.7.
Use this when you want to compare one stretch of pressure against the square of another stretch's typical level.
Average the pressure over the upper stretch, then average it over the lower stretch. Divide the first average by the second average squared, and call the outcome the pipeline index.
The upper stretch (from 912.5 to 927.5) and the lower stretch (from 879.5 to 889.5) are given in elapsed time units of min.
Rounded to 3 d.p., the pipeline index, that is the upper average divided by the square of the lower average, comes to 0.045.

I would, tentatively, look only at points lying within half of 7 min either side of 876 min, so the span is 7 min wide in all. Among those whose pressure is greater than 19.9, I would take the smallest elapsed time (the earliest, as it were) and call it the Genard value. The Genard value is 875.0 min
